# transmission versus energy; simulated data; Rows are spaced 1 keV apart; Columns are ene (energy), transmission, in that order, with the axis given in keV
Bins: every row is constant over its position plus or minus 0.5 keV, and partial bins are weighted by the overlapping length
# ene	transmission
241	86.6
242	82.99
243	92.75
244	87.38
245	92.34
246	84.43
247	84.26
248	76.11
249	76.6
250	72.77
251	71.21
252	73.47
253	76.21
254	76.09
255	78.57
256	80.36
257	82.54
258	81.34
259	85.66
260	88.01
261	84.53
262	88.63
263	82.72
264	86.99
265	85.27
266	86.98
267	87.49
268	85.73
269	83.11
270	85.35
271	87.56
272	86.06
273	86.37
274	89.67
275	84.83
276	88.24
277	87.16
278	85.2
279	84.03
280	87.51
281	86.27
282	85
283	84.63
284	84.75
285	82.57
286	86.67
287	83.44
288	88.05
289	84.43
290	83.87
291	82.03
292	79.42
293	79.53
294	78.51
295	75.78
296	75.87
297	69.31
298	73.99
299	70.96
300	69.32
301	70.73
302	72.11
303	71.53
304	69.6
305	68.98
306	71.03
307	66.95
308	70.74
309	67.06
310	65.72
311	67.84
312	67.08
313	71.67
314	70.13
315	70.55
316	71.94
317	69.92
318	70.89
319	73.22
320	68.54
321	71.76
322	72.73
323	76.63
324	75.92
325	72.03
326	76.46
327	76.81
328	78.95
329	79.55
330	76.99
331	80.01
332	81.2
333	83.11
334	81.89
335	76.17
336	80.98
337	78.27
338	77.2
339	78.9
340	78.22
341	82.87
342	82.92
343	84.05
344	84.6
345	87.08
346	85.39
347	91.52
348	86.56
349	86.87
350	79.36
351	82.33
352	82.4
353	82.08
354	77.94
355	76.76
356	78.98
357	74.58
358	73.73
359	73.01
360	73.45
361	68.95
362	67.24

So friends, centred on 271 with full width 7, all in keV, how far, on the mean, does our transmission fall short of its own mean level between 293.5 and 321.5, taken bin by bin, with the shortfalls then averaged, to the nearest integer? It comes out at -15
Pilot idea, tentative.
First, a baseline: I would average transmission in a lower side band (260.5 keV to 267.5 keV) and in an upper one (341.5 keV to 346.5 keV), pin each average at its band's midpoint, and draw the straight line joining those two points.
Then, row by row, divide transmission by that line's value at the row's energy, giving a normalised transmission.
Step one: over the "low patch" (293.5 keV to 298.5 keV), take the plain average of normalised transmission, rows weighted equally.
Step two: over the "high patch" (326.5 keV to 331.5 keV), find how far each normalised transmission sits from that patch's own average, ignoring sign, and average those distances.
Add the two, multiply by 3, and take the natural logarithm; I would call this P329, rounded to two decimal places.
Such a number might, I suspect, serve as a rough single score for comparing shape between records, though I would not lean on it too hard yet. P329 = 0.98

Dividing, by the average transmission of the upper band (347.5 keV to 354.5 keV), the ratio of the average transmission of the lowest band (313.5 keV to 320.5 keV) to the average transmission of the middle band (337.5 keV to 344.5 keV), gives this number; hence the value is 0.0106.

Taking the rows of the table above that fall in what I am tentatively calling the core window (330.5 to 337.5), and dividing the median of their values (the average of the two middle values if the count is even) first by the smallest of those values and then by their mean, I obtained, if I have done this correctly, 0.0133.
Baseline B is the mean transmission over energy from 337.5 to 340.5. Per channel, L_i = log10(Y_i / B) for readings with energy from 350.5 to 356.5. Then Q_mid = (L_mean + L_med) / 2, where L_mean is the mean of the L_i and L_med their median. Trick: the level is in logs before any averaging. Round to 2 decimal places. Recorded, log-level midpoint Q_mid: 0.01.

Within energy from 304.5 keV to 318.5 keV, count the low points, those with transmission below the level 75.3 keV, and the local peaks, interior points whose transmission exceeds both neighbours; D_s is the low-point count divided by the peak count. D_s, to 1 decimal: 2.8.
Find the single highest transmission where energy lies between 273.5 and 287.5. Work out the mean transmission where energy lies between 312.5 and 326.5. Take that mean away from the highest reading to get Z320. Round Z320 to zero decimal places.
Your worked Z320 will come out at 17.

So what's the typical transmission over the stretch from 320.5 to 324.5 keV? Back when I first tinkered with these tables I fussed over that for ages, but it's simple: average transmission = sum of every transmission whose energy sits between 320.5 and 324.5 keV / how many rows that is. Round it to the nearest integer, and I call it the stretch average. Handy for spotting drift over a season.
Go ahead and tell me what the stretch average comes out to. 74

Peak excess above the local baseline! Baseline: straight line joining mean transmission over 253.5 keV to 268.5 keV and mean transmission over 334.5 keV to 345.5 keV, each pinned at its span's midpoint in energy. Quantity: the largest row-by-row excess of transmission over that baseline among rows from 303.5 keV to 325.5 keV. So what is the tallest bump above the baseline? -5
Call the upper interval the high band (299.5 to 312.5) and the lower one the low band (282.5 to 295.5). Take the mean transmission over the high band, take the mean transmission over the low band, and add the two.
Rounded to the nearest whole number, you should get 152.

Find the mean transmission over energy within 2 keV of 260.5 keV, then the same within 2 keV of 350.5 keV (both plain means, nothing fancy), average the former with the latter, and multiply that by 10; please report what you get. 847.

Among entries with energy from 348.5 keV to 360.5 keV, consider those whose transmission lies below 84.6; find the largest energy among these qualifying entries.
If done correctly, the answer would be 360 keV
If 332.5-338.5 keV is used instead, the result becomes 338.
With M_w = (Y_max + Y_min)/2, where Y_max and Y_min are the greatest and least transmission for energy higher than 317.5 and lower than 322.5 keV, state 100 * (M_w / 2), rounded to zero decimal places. 3544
